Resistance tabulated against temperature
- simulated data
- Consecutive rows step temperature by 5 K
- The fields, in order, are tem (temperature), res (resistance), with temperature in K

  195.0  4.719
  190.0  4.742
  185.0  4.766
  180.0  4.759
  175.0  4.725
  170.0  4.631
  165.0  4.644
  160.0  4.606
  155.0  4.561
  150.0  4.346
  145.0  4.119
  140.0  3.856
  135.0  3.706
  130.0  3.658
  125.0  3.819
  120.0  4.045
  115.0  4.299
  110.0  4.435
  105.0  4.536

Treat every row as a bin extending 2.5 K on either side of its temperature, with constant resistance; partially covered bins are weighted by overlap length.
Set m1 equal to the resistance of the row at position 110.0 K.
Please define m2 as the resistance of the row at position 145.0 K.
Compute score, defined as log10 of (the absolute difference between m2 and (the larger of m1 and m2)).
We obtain -0.50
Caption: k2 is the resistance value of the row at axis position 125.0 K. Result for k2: 3.819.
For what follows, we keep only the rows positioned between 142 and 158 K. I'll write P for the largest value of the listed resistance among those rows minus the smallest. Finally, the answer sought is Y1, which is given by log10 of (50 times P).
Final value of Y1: 1.34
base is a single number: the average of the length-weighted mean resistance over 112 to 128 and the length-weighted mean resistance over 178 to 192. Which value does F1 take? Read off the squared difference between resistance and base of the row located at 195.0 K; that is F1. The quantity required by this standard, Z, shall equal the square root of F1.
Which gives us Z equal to 0.31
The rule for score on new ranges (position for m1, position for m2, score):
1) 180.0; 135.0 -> 0.02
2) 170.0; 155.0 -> -1.15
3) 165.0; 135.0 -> -0.03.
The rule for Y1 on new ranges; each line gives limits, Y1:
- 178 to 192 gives 0.08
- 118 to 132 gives 1.29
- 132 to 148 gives 1.31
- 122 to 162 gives 1.68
